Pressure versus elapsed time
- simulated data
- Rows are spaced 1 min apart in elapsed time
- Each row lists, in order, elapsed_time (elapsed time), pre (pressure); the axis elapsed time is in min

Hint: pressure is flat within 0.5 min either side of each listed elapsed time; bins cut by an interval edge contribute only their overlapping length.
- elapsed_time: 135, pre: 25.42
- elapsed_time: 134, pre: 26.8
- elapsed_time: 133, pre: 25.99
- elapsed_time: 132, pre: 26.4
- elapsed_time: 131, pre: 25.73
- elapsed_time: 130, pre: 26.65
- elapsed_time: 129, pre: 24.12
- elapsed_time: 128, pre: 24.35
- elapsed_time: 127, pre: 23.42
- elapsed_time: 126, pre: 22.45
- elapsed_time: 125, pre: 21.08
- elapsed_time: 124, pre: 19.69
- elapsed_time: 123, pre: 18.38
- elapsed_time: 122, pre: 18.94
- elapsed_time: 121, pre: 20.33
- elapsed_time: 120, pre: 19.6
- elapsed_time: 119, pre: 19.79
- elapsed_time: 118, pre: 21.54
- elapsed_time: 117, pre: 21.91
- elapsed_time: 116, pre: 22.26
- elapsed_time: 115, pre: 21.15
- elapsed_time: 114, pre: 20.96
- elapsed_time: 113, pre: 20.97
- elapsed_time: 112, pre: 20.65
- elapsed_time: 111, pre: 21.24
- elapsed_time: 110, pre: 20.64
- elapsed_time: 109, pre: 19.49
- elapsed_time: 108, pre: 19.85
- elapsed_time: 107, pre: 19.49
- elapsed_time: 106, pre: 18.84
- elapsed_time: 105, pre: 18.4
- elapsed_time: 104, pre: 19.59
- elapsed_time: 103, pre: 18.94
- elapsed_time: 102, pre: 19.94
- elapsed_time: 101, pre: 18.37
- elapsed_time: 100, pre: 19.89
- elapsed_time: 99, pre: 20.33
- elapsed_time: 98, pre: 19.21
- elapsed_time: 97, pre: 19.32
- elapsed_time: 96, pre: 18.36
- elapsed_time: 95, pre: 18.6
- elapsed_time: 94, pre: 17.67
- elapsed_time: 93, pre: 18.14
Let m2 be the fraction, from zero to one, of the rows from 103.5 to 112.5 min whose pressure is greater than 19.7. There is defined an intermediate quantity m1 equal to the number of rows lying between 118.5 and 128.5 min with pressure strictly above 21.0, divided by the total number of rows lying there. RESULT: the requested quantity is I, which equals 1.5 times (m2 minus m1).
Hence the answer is 0.1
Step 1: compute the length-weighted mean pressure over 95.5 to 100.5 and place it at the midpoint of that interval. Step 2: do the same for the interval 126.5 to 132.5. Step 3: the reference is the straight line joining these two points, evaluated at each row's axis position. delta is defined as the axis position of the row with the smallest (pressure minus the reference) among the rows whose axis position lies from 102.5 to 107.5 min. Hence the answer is 105 min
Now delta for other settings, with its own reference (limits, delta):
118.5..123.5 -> 123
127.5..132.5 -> 129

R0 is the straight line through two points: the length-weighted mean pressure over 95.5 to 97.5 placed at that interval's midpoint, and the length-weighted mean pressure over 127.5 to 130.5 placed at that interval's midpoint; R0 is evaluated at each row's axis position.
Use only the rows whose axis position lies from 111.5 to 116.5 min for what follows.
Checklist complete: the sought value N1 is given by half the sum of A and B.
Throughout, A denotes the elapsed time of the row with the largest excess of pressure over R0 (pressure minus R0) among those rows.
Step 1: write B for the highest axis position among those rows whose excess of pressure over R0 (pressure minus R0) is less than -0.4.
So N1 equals 115.5 min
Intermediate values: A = 116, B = 115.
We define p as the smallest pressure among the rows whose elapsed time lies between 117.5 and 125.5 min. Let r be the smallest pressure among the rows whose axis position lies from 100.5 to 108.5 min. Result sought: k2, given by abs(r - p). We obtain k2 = 0.0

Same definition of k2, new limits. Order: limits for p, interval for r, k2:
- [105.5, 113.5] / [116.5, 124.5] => 0.5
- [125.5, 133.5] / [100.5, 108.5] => 4.1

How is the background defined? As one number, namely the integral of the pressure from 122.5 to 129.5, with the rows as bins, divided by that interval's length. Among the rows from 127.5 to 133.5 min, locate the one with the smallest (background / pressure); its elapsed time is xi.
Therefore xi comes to 130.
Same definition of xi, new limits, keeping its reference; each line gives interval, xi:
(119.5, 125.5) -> 125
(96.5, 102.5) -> 99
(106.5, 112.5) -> 111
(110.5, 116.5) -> 116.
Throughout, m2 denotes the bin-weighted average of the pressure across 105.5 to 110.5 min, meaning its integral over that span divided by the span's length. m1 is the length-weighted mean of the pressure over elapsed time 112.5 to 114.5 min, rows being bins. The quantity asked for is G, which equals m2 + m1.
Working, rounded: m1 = 21.0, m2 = 19.7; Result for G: 40.6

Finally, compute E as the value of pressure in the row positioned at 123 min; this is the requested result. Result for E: 18.38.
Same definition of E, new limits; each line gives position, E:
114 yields 20.96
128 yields 24.35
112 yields 20.65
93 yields 18.14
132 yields 26.4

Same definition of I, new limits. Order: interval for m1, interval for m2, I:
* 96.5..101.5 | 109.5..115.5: 1.5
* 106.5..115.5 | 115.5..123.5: 0.6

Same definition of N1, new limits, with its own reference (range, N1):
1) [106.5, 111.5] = 110.5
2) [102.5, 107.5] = 105.5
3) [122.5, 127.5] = 127.0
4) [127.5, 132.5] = 129.5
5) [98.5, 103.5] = 101.0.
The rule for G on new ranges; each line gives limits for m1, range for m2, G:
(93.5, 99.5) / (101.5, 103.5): 38.4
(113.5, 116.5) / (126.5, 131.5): 46.3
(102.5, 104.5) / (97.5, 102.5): 38.8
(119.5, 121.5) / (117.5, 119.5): 40.6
